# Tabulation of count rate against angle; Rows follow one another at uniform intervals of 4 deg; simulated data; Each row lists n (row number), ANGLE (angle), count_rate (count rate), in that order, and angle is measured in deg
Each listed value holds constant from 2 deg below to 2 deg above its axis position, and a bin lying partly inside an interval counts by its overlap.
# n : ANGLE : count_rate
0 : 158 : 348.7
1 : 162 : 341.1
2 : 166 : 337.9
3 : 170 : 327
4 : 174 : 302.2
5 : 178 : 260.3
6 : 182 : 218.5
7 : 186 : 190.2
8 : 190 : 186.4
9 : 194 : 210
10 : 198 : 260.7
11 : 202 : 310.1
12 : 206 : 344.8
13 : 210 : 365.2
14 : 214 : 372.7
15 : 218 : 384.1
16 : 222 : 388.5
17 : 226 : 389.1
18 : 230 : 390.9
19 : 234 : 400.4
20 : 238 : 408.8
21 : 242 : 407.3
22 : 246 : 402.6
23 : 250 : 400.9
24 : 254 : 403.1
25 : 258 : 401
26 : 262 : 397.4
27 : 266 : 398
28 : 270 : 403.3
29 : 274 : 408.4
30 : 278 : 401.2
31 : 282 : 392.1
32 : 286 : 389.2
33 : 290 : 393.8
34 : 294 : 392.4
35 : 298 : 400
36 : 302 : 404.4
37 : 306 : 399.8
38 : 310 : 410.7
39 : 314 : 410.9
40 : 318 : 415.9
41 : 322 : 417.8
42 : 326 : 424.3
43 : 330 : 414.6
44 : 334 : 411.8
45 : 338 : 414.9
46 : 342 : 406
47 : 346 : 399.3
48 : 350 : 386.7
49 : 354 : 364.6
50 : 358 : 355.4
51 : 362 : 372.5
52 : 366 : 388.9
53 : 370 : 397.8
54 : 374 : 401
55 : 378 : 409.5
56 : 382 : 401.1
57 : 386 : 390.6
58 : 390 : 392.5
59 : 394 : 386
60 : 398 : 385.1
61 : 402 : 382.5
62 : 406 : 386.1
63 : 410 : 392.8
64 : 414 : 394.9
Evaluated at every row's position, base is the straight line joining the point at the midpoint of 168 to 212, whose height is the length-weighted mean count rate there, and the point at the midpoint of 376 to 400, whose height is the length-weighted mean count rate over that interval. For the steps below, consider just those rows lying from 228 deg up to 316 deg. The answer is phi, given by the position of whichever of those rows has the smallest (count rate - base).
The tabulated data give 306 deg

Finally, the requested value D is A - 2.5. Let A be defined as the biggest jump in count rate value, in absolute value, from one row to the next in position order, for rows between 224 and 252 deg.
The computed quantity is 7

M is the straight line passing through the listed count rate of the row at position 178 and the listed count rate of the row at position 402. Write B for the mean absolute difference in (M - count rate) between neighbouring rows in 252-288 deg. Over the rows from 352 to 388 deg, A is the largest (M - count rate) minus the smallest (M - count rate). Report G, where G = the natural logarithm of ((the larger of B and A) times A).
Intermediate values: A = 43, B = 5.4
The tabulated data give 7.5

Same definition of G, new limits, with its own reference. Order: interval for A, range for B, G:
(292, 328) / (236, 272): 5.3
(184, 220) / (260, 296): 10.4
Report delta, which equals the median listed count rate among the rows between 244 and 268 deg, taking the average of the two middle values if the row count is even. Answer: 401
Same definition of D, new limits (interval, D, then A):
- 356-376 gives 15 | 17.1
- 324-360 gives 20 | 22.1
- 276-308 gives 7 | 9.1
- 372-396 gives 8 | 10.5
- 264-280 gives 5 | 7.2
